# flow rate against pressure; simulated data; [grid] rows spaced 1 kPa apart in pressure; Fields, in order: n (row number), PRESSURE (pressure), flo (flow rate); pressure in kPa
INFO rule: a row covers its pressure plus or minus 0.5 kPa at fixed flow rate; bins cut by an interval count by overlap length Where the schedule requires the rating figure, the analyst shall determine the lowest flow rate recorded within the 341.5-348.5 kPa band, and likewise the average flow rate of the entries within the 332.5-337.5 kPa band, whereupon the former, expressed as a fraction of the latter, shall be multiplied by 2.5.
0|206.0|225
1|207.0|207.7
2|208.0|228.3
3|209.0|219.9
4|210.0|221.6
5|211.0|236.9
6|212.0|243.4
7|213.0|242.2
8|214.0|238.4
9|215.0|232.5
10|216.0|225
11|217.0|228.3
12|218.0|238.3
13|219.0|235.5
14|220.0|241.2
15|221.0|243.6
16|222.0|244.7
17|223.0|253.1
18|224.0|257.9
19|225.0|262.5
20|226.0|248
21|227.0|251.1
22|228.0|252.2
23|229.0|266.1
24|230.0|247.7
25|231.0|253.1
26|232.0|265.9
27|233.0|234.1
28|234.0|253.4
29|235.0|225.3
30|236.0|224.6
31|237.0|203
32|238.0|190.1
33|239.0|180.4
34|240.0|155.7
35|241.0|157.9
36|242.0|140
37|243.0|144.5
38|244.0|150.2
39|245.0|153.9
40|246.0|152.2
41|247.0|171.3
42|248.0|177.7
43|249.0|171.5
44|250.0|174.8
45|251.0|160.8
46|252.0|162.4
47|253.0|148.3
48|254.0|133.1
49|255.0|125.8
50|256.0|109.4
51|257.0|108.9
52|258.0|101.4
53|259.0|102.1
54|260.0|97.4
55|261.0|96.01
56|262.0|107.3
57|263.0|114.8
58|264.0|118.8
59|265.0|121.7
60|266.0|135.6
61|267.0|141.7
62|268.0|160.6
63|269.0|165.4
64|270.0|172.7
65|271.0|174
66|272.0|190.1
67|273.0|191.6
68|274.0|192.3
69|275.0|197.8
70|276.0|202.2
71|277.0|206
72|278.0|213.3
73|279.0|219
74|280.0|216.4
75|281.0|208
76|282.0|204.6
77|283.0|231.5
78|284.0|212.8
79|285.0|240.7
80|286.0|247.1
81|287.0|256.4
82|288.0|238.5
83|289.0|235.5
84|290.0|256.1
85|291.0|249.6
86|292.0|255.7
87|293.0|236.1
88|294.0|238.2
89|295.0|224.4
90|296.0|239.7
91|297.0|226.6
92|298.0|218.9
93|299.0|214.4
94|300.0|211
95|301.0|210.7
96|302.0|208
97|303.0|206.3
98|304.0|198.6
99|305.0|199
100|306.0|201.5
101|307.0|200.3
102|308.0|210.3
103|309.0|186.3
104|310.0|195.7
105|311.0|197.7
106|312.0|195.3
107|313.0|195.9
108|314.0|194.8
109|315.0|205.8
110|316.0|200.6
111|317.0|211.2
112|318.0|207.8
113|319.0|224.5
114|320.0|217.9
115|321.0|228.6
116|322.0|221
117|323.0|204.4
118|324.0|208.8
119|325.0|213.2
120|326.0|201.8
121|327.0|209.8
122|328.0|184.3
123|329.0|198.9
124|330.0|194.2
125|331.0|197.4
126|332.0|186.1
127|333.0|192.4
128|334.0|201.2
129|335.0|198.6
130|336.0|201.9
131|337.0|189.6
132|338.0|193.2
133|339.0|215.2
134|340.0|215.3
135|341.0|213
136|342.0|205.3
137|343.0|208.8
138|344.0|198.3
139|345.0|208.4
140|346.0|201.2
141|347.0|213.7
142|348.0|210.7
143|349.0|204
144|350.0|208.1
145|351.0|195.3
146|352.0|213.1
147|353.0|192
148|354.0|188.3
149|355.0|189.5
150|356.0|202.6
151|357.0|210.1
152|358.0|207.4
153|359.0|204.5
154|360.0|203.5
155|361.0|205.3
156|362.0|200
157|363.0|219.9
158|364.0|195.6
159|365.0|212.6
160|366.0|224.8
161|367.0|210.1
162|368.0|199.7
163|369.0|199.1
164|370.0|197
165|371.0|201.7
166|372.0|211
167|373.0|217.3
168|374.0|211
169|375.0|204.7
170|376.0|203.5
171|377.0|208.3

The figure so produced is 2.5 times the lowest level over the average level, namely 2.52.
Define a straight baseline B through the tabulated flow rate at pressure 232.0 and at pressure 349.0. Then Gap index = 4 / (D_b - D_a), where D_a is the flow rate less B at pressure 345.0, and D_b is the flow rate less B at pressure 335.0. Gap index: -0.27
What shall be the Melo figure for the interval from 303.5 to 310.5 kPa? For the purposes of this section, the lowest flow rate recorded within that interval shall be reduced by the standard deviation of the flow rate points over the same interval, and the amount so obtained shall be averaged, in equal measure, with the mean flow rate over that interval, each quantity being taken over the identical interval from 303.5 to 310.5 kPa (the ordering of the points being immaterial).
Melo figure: 189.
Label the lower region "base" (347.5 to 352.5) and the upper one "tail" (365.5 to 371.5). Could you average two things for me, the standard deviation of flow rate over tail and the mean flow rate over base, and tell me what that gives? 108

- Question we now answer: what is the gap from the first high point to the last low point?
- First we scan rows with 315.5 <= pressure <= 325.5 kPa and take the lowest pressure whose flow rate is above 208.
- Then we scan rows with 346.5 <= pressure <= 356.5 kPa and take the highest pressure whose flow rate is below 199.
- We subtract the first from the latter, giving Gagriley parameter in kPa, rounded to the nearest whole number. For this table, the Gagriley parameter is 38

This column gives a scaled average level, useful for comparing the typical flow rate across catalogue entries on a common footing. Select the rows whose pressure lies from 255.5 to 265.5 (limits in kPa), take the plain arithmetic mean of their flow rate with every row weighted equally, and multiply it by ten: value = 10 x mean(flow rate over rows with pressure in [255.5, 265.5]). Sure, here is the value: 1078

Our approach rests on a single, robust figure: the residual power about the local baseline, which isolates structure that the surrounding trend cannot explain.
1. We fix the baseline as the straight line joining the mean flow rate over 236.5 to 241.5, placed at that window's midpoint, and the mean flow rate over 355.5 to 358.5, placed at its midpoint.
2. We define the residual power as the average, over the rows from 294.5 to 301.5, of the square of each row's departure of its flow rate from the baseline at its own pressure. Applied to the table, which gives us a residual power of 927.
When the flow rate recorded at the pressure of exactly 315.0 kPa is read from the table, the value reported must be 205.8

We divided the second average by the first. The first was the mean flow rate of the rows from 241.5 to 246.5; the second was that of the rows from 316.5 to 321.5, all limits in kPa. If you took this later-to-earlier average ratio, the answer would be 1.5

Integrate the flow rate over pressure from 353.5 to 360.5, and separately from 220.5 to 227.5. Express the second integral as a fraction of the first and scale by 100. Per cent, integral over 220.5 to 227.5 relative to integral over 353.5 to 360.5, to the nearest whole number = 125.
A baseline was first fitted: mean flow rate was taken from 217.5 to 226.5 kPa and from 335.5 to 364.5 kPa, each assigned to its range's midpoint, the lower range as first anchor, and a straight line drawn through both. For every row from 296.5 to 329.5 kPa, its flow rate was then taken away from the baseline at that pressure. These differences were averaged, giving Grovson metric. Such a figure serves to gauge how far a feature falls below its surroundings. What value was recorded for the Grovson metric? 10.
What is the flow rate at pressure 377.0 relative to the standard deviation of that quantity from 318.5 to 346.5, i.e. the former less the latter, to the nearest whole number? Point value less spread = 197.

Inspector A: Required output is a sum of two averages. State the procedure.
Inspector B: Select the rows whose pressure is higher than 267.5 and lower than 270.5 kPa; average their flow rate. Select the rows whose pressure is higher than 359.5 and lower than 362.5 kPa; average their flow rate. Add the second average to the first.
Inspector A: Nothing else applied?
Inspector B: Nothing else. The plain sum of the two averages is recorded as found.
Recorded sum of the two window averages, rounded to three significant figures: 369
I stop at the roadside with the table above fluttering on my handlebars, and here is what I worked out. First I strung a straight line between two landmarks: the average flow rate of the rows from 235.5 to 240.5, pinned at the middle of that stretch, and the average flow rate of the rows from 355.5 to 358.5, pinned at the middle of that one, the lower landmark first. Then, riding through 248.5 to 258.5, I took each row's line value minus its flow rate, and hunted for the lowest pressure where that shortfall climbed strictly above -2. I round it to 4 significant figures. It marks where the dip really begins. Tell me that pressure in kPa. 249.0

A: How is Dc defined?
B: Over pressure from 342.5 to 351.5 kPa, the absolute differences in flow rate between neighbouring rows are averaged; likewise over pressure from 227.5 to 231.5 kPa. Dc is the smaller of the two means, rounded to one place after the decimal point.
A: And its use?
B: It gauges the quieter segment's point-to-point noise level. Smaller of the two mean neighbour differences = 8.4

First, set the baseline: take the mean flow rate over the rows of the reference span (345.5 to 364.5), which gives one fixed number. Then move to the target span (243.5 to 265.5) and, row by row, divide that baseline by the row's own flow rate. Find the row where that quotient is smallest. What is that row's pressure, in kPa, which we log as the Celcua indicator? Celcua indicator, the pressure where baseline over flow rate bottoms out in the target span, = 248.0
